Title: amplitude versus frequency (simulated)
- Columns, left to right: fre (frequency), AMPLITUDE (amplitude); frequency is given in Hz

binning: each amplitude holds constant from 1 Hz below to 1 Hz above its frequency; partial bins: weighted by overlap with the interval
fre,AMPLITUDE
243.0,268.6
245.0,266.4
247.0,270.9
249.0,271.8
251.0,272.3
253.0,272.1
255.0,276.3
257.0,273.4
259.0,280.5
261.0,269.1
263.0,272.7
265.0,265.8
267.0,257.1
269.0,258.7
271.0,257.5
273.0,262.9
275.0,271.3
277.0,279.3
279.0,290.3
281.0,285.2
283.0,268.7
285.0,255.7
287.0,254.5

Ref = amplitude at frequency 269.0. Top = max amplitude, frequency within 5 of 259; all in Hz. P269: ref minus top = -22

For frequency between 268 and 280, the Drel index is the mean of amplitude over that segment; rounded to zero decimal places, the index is 270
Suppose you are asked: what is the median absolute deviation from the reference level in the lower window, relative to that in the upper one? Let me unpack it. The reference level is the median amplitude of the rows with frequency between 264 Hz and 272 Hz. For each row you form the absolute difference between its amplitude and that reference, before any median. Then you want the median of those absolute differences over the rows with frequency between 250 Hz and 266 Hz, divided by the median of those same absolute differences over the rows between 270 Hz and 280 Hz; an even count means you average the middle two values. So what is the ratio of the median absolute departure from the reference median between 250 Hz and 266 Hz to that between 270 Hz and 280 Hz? 1.09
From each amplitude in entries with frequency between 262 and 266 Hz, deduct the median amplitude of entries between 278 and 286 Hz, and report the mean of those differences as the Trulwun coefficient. -7.7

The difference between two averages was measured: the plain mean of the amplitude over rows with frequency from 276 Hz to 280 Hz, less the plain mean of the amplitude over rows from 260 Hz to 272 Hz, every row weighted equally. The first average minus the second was 21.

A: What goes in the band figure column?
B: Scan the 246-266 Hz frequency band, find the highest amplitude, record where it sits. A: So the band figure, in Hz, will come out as 259.0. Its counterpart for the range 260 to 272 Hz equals 263.0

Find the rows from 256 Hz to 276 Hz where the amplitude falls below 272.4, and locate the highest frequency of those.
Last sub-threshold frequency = 275.0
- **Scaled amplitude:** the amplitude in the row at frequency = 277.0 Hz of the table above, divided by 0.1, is 2793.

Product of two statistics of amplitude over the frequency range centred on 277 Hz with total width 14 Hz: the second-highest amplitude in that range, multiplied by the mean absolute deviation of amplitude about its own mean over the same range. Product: 2771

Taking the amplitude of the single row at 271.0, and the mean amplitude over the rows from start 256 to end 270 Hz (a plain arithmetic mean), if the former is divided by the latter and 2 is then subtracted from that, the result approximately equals -1.04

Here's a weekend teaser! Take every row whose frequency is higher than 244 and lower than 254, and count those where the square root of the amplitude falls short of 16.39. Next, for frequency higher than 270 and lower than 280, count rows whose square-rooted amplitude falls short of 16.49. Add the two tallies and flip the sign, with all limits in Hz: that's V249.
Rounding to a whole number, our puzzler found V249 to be -4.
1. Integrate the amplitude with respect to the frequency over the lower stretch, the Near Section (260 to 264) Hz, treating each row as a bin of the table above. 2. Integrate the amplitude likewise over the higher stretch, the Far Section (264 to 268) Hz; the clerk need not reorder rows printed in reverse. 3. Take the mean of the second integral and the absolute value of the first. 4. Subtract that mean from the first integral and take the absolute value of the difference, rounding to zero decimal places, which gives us 19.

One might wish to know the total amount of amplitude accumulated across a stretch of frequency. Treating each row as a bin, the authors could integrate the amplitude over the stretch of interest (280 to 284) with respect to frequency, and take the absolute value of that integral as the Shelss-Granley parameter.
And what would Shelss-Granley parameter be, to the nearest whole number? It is 1108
